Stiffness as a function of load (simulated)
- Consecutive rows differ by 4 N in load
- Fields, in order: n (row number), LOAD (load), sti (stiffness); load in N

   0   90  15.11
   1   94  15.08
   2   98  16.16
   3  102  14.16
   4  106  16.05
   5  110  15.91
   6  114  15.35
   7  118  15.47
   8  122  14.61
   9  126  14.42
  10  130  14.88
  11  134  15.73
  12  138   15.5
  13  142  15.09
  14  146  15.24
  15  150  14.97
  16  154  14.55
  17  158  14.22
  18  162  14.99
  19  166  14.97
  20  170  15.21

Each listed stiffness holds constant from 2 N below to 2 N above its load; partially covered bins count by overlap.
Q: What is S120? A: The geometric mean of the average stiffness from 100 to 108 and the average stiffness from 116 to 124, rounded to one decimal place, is 15.1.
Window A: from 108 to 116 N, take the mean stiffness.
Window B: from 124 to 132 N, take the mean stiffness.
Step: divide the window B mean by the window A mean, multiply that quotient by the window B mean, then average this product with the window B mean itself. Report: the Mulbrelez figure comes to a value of 14.2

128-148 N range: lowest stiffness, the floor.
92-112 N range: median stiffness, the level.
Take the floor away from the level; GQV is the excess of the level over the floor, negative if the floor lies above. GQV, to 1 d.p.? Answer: 1.0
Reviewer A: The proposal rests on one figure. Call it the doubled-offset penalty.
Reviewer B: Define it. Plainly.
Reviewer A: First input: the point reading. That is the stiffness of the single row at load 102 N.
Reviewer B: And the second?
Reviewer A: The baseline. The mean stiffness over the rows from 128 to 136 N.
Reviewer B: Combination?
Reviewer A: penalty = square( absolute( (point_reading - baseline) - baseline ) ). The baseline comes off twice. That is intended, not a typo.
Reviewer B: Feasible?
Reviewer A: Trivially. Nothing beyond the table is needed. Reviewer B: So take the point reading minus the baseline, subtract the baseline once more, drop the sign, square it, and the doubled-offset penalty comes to 271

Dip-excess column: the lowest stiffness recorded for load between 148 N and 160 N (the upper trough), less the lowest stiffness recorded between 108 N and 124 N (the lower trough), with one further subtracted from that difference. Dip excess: -1.39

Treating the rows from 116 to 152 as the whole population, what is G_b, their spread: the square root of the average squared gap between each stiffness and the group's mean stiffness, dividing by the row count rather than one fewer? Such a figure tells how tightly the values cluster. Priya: 0.41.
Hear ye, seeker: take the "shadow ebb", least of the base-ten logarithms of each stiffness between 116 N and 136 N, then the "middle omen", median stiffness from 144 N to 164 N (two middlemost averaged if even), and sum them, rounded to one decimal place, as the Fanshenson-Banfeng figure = 16.1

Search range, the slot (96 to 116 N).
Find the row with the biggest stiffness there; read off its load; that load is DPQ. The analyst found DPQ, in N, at 98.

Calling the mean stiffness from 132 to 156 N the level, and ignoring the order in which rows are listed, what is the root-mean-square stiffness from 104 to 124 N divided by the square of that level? 0.0672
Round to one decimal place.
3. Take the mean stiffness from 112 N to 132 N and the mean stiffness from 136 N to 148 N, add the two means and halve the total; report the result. 15.1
